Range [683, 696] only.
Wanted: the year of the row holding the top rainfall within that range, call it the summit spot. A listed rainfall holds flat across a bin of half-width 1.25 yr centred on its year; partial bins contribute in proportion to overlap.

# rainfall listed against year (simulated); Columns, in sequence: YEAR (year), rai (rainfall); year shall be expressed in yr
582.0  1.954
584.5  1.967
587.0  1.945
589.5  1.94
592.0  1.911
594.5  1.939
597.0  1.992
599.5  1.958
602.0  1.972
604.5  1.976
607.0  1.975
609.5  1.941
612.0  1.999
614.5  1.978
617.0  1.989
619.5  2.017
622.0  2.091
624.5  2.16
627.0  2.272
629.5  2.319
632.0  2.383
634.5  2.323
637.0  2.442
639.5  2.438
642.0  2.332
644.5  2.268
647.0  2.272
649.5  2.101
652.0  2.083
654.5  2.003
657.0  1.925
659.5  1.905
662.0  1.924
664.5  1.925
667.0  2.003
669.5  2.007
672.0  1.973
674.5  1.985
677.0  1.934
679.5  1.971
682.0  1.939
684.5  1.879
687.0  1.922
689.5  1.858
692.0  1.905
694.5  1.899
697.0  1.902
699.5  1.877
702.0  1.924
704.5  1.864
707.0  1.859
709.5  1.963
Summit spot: 687.0 yr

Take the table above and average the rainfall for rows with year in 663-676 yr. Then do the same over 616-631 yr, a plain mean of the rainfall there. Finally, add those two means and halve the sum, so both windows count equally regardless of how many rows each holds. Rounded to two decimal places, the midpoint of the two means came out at 2.06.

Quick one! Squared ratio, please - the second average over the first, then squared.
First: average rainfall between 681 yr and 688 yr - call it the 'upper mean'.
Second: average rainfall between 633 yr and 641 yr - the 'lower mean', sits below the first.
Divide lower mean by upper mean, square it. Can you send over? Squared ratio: 1.57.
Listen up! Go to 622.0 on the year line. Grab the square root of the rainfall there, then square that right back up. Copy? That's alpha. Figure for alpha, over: 2.09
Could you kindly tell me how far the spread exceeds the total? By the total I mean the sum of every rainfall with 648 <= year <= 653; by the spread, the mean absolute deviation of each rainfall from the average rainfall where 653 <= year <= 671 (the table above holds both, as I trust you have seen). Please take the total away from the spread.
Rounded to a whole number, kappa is -4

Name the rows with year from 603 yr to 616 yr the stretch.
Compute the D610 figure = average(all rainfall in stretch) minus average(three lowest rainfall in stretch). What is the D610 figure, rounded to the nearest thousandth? 0.010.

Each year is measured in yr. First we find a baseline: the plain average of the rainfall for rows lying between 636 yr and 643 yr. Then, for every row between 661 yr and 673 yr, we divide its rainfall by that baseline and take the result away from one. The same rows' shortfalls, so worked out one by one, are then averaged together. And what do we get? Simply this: 0.182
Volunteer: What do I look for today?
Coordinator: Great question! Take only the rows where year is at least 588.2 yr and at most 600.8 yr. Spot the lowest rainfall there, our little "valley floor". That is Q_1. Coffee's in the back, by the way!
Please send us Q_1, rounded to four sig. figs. 1.911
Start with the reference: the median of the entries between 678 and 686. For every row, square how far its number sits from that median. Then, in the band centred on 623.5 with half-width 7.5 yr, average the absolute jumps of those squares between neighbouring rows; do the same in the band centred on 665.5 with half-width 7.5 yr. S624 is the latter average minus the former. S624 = -0.027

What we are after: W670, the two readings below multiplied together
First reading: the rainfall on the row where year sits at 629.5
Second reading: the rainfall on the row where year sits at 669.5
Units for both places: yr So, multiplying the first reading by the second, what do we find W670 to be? 4.65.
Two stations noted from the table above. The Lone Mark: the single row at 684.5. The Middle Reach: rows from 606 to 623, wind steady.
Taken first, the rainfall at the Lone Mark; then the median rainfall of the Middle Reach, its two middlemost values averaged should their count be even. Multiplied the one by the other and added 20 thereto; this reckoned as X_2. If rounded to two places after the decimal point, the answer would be 23.74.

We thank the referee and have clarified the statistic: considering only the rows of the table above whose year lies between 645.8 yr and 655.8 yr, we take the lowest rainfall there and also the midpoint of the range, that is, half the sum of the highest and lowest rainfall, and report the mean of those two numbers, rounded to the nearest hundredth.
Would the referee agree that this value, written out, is 2.07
